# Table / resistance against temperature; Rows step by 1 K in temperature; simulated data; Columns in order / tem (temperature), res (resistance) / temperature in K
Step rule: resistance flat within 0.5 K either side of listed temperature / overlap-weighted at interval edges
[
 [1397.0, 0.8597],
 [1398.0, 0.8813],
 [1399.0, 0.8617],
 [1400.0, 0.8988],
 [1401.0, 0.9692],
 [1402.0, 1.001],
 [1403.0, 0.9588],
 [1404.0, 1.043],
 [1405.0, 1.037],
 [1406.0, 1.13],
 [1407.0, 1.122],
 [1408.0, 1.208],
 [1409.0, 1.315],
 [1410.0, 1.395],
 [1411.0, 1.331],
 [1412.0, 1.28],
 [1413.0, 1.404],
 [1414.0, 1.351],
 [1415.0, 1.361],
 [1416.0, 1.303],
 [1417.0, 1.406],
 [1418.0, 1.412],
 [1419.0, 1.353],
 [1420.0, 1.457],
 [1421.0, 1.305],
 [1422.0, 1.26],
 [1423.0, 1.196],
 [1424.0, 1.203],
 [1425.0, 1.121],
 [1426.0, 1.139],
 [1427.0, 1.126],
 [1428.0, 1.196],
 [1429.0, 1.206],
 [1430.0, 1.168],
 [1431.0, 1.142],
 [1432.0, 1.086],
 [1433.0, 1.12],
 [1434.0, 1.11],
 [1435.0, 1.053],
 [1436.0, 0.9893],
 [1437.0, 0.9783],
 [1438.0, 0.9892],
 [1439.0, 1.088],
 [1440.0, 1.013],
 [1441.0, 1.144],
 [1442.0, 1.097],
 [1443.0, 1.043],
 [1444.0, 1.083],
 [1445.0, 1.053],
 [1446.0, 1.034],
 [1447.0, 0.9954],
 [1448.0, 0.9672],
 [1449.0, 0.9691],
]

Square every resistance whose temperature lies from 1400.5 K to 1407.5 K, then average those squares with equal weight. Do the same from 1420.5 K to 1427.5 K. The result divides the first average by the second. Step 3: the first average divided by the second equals 0.76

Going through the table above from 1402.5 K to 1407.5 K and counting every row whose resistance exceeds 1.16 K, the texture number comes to 0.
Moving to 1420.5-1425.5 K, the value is 4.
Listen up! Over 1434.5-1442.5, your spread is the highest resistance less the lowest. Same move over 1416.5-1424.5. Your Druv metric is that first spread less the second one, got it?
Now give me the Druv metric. -0.10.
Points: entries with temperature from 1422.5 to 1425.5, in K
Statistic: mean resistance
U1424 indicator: 1.17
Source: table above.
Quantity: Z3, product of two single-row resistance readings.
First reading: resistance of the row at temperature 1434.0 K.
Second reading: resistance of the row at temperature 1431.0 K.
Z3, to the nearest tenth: 1.3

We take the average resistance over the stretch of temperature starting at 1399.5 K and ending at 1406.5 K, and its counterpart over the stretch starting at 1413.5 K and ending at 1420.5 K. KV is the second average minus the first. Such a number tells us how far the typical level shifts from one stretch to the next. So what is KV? 0.4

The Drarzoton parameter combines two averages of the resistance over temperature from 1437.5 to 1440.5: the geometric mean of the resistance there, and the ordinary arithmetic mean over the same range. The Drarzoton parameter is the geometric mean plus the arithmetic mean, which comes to 2.06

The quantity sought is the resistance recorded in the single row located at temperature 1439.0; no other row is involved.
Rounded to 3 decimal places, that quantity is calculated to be 1.088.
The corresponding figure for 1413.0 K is 1.404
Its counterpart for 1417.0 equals 1.406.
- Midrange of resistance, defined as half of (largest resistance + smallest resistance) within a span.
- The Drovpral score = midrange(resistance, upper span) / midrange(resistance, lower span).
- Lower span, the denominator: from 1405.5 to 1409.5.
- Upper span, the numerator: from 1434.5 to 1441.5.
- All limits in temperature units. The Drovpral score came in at 0.87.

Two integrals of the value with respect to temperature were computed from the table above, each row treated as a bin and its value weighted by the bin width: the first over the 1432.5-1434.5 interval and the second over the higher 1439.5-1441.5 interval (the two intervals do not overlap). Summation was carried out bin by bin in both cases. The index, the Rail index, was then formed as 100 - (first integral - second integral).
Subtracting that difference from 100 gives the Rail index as 99.9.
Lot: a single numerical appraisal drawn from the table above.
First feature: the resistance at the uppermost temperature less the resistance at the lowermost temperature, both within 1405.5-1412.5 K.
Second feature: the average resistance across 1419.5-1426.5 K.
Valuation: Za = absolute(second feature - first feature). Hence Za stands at 1.09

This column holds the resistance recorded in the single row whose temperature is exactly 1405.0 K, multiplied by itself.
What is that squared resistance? 1.08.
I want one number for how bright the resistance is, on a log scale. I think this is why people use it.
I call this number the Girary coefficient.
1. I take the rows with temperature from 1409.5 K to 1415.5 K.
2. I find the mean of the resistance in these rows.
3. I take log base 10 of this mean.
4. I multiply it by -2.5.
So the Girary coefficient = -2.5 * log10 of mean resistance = -0.33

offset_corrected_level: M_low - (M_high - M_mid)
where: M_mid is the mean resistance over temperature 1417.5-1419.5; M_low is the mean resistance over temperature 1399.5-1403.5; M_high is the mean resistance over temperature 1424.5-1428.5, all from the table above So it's 1.19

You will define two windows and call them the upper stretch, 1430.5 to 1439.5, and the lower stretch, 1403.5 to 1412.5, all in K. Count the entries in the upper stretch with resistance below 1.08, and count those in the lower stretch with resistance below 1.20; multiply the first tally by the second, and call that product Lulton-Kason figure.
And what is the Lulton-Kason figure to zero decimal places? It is 16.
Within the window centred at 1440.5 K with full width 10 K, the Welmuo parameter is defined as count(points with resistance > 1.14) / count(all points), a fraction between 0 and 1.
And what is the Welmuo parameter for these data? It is 0.1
